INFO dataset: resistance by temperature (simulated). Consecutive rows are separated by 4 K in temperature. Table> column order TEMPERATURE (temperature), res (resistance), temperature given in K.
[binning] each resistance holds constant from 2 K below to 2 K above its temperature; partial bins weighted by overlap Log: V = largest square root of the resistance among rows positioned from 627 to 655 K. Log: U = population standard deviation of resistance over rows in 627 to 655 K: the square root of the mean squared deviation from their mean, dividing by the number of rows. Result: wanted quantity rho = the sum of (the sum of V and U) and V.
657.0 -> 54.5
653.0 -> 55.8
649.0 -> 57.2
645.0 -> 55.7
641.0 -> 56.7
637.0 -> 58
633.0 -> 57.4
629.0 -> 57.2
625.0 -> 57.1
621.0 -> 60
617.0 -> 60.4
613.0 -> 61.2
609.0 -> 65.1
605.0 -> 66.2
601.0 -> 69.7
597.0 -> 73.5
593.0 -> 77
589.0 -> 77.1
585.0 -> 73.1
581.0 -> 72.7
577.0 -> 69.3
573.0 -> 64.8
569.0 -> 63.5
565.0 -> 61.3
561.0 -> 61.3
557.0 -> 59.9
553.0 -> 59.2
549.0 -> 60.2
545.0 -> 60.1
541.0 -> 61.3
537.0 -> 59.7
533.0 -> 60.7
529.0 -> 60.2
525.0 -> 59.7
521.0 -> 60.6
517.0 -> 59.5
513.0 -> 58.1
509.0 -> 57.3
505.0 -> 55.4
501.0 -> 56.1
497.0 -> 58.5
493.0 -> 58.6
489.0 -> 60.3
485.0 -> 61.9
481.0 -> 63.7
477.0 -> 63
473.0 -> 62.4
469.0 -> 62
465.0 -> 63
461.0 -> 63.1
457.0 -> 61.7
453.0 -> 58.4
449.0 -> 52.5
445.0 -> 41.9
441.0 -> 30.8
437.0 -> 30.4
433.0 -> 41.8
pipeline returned 16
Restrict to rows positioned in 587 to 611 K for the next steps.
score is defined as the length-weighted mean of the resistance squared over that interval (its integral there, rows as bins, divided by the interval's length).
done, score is 5126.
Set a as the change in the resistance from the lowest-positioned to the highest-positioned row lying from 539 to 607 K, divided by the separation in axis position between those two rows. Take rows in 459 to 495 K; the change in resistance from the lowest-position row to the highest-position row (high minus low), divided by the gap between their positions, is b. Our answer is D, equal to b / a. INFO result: -1.8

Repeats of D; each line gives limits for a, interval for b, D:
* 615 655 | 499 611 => -0.7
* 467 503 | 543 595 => -1.9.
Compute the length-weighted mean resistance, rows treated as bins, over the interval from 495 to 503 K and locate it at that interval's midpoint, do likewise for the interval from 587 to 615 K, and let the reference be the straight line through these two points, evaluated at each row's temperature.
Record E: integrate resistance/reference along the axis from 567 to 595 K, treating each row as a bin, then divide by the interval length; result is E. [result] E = 1.05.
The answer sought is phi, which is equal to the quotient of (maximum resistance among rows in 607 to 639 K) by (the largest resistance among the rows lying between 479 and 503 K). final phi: 1.02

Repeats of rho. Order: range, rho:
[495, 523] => 17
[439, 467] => 27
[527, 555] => 16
